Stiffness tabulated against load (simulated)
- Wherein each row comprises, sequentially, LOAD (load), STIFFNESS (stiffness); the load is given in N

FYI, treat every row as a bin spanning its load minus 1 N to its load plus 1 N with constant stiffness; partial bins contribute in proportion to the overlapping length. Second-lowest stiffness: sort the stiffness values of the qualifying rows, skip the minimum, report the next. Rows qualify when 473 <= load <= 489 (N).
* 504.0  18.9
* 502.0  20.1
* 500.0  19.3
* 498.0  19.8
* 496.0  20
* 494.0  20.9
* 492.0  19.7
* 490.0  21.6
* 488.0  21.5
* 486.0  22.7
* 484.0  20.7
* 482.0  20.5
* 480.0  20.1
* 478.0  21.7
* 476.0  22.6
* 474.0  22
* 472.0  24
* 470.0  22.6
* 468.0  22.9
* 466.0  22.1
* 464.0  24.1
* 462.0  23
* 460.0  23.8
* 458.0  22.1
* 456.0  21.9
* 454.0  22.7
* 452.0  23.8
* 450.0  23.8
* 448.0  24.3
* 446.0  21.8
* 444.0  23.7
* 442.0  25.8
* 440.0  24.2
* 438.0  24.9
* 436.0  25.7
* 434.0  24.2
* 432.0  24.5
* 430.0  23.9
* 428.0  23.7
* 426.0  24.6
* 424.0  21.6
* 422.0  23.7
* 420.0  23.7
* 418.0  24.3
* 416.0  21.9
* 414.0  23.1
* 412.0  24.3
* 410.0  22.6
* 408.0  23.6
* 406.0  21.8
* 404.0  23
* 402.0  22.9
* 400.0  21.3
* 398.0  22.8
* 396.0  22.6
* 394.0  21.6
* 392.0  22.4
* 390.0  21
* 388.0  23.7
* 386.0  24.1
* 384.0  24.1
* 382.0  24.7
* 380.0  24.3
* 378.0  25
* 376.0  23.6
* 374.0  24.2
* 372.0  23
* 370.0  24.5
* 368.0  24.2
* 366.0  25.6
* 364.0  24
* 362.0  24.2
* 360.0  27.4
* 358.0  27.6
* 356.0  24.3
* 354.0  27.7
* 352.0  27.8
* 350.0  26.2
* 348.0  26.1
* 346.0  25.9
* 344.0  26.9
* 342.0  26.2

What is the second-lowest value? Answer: 20.5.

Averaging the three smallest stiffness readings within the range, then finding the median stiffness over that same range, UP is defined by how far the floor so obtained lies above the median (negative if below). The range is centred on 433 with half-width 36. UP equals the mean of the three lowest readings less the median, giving -2.1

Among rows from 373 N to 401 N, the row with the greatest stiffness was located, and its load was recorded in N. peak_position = 378.0 N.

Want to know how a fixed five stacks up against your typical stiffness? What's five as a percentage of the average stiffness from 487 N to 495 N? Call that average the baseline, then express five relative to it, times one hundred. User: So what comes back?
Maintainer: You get 23.9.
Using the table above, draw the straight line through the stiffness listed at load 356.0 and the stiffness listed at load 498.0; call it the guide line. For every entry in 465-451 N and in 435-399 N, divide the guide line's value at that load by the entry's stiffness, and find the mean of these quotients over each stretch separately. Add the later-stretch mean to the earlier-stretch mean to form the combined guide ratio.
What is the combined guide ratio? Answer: 1.88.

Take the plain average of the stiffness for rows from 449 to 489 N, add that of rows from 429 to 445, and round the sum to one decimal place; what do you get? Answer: 47.0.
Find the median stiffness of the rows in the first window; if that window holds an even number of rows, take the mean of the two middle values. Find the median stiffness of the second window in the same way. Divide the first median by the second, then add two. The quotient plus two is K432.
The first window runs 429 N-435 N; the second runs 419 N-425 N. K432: 3.02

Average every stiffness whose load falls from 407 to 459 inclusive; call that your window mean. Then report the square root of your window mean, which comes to 4.861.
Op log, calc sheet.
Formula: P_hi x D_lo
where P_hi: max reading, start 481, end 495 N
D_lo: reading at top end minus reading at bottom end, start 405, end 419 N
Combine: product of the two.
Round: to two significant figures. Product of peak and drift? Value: 57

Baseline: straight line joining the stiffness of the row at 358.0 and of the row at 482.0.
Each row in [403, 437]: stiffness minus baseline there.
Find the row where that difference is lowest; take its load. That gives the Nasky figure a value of 406.0 N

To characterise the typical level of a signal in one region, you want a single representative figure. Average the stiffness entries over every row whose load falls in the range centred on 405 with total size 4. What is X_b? 22.4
